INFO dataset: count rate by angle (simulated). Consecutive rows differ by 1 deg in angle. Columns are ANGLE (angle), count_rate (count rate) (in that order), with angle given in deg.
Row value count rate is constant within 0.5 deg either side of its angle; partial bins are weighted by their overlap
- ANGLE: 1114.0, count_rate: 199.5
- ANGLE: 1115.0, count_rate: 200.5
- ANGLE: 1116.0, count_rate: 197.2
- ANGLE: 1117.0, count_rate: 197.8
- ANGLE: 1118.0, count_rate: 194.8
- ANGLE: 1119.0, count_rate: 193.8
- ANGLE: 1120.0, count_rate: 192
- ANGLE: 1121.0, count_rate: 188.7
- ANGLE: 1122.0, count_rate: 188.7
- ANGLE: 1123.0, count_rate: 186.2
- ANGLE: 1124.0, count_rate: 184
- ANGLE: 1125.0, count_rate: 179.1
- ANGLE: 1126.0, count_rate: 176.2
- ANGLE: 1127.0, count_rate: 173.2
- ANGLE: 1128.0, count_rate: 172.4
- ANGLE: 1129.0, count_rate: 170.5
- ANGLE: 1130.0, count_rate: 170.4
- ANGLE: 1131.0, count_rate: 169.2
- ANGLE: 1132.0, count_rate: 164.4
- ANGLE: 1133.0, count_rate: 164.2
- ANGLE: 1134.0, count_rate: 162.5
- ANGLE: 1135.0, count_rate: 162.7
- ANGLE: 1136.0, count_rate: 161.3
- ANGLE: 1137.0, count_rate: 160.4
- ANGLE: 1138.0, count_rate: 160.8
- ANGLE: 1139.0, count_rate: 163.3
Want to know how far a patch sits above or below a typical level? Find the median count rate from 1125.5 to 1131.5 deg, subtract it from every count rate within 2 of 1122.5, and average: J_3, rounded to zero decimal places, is 15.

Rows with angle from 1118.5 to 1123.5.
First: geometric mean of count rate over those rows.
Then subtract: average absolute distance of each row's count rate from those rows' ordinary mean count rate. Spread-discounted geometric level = 187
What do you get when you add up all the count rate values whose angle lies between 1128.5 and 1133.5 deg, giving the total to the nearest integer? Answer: 839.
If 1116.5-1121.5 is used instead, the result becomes 967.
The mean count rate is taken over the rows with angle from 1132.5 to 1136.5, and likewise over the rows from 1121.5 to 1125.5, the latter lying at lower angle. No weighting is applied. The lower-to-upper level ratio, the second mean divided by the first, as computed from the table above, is 1.13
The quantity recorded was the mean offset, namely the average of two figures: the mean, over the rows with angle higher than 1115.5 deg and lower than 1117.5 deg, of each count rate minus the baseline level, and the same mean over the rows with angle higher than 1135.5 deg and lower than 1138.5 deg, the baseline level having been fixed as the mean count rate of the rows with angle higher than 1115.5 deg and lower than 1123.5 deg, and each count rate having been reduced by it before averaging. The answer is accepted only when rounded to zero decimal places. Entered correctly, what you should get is -13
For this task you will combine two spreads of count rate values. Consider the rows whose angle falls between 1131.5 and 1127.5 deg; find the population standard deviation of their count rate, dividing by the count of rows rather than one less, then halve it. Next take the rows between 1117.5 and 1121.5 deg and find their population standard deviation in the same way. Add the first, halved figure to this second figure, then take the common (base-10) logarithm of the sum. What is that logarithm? 0.46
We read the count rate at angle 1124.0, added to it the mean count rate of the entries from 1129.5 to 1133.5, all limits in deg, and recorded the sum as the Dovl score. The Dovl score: 351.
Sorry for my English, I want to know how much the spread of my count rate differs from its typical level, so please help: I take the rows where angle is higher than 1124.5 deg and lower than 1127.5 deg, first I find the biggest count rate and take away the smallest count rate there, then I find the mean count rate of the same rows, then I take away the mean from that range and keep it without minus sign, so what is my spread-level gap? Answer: 170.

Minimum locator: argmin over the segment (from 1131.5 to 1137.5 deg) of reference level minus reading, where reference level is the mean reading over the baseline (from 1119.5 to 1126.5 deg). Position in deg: 1132.0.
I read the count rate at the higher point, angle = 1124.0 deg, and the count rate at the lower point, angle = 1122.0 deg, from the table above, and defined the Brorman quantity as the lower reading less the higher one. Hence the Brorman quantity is 5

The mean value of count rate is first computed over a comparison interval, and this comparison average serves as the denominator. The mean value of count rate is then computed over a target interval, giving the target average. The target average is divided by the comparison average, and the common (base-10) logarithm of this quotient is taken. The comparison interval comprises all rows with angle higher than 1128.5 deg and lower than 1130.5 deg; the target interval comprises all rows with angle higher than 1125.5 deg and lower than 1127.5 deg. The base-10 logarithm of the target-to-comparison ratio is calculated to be 0.011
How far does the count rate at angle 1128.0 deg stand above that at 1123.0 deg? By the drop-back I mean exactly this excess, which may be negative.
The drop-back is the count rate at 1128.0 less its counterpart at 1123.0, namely -14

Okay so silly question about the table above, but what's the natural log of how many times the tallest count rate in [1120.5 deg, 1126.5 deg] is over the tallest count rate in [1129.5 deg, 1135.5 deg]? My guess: 0.102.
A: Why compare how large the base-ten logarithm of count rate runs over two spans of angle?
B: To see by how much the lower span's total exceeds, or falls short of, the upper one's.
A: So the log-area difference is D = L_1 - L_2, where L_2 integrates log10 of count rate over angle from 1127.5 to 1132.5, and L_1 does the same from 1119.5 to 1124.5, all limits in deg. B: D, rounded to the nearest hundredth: 0.23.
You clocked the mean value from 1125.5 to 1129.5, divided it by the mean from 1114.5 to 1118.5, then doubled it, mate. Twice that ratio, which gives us 1.75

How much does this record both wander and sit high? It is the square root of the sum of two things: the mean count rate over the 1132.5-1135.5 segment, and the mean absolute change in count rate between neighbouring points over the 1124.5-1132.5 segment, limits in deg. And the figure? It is 12.9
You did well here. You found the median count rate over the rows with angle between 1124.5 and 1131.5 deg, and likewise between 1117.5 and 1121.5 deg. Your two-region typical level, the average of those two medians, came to 183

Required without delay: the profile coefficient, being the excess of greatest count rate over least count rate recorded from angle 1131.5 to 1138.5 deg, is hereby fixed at 4.0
